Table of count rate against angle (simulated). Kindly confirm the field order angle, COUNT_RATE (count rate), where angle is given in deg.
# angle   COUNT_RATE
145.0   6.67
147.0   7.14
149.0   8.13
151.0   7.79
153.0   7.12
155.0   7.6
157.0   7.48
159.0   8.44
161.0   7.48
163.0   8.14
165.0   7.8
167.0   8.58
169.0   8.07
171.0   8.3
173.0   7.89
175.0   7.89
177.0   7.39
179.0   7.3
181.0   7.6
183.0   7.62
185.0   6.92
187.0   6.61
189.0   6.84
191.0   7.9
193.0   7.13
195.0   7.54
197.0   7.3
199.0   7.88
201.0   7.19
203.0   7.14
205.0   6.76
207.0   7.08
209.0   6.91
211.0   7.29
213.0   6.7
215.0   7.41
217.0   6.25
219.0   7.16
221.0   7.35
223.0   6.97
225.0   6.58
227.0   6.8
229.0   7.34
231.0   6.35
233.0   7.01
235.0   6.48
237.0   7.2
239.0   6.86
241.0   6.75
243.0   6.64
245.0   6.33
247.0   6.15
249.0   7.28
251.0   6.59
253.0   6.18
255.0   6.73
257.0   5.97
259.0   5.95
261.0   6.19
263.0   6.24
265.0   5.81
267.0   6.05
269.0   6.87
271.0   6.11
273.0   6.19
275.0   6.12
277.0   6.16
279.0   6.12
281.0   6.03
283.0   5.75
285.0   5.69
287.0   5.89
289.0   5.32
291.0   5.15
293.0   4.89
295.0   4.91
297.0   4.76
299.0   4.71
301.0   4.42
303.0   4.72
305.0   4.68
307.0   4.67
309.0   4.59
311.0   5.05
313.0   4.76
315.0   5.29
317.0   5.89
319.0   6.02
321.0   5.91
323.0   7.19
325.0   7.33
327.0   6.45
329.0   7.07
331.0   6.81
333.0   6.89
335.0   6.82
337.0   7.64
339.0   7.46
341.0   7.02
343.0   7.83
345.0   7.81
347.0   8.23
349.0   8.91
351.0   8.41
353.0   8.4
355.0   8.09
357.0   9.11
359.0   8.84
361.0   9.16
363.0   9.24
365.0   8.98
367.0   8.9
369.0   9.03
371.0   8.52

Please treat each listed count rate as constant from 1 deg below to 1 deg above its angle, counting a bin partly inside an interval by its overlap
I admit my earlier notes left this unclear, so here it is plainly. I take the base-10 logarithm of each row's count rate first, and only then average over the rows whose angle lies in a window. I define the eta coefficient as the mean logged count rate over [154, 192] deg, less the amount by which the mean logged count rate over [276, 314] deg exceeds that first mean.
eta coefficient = 1.06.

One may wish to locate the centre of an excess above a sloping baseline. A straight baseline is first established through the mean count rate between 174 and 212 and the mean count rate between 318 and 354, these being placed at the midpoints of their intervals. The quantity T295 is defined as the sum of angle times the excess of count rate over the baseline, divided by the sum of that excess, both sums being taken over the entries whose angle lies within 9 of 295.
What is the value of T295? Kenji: 295.8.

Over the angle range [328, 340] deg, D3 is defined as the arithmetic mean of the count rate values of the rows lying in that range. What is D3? 7.1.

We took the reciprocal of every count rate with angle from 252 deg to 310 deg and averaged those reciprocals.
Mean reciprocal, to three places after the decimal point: 0.181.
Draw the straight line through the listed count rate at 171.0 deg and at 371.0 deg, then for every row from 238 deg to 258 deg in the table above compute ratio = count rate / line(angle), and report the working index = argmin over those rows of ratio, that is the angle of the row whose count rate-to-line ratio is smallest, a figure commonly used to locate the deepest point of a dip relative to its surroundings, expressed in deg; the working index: 257.0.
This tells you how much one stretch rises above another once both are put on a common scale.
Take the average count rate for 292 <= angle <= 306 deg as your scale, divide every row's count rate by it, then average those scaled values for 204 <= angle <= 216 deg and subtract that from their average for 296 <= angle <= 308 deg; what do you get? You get -0.5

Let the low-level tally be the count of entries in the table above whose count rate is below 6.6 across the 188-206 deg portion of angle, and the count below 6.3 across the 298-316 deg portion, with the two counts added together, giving 9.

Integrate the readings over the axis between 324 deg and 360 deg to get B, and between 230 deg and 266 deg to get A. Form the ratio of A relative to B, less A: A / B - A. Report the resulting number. -233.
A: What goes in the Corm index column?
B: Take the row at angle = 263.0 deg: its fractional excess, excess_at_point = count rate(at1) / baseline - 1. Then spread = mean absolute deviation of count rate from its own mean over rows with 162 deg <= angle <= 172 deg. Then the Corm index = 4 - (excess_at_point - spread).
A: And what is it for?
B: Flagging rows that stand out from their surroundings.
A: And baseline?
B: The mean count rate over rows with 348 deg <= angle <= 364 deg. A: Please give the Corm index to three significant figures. 4.50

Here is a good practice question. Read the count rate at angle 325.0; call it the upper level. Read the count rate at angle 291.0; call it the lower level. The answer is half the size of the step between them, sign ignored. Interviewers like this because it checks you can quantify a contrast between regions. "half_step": 1.1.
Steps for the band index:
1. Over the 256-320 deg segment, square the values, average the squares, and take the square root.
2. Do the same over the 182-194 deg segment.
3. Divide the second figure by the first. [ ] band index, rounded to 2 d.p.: 1.29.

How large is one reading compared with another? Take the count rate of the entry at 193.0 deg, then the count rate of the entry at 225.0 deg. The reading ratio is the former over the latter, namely 1.08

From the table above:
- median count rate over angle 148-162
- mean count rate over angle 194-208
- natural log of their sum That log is 2.70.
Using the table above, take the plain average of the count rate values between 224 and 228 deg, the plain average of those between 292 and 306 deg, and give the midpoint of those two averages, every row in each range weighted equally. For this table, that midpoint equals 5.71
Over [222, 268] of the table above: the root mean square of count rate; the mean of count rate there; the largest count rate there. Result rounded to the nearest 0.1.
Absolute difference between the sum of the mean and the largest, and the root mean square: 7.3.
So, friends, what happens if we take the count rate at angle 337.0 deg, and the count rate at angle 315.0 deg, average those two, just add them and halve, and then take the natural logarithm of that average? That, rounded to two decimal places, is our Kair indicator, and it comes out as 1.87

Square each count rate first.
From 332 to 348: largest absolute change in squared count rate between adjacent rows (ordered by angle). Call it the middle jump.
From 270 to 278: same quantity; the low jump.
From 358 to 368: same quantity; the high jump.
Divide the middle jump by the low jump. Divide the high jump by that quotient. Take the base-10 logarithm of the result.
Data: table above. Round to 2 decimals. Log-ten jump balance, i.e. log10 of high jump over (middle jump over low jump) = -0.33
